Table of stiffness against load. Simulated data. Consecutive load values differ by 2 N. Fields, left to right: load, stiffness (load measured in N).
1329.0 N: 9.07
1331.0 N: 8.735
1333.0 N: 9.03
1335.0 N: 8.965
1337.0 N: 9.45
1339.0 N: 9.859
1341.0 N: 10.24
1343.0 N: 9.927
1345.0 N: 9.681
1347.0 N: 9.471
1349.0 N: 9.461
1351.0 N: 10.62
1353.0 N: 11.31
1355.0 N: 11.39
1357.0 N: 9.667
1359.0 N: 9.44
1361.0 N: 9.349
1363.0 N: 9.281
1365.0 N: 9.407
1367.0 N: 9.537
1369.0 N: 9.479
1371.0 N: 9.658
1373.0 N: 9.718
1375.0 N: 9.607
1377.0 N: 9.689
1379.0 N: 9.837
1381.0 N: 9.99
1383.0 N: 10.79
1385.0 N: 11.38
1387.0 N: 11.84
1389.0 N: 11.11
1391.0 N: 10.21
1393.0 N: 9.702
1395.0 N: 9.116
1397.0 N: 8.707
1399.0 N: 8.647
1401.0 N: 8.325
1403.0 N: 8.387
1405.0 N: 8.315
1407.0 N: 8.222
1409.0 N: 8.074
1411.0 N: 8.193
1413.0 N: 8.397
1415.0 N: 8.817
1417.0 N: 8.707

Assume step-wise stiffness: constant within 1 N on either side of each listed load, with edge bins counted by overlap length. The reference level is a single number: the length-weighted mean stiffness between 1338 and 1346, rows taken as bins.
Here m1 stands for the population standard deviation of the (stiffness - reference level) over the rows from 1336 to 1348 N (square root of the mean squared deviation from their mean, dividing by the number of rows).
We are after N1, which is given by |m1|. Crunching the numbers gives 0.3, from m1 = 0.27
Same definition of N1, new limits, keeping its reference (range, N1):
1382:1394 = 0.7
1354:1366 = 0.7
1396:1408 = 0.2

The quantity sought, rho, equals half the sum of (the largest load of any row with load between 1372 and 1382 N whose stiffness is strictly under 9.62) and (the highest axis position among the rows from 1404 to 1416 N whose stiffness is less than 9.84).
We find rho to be 1395 N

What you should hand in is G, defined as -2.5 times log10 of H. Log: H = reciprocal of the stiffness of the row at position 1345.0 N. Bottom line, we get 2.46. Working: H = 0.103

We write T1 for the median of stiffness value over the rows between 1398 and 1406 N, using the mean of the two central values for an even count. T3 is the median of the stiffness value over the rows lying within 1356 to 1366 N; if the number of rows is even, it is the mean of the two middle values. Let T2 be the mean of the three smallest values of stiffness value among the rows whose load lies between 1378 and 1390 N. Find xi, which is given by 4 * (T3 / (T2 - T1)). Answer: 20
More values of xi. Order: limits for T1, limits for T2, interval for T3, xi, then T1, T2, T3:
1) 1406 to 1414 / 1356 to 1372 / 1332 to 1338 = 32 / 8.2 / 9.3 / 9.03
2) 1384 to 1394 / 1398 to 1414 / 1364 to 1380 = -13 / 11.1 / 8.2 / 9.63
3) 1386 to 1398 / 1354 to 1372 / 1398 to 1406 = -55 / 10.0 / 9.3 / 8.36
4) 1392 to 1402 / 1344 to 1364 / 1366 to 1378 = 59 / 8.7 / 9.4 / 9.63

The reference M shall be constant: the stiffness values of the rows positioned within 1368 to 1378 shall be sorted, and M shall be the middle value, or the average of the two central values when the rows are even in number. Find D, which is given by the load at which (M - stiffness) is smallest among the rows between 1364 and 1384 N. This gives 1383.0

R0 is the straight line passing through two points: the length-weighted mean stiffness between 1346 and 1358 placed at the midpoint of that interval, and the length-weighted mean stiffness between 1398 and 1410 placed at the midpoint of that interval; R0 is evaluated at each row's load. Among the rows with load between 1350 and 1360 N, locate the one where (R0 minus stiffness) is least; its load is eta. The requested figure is 1355.0 N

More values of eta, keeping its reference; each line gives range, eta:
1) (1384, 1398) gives 1387.0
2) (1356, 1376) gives 1373.0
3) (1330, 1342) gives 1341.0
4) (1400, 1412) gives 1411.0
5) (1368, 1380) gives 1379.0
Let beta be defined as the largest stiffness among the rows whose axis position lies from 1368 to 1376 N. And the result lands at 9.718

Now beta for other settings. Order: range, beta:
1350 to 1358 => 11.39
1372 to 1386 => 11.38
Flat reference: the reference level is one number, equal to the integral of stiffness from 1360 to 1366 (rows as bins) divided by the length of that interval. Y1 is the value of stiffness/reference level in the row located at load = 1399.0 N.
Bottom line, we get 0.93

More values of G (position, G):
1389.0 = 2.61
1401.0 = 2.30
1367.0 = 2.45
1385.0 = 2.64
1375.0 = 2.46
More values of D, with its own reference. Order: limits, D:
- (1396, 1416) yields 1415.0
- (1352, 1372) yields 1355.0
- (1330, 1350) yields 1341.0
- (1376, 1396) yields 1387.0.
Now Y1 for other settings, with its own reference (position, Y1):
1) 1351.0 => 1.14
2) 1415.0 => 0.94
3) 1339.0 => 1.05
